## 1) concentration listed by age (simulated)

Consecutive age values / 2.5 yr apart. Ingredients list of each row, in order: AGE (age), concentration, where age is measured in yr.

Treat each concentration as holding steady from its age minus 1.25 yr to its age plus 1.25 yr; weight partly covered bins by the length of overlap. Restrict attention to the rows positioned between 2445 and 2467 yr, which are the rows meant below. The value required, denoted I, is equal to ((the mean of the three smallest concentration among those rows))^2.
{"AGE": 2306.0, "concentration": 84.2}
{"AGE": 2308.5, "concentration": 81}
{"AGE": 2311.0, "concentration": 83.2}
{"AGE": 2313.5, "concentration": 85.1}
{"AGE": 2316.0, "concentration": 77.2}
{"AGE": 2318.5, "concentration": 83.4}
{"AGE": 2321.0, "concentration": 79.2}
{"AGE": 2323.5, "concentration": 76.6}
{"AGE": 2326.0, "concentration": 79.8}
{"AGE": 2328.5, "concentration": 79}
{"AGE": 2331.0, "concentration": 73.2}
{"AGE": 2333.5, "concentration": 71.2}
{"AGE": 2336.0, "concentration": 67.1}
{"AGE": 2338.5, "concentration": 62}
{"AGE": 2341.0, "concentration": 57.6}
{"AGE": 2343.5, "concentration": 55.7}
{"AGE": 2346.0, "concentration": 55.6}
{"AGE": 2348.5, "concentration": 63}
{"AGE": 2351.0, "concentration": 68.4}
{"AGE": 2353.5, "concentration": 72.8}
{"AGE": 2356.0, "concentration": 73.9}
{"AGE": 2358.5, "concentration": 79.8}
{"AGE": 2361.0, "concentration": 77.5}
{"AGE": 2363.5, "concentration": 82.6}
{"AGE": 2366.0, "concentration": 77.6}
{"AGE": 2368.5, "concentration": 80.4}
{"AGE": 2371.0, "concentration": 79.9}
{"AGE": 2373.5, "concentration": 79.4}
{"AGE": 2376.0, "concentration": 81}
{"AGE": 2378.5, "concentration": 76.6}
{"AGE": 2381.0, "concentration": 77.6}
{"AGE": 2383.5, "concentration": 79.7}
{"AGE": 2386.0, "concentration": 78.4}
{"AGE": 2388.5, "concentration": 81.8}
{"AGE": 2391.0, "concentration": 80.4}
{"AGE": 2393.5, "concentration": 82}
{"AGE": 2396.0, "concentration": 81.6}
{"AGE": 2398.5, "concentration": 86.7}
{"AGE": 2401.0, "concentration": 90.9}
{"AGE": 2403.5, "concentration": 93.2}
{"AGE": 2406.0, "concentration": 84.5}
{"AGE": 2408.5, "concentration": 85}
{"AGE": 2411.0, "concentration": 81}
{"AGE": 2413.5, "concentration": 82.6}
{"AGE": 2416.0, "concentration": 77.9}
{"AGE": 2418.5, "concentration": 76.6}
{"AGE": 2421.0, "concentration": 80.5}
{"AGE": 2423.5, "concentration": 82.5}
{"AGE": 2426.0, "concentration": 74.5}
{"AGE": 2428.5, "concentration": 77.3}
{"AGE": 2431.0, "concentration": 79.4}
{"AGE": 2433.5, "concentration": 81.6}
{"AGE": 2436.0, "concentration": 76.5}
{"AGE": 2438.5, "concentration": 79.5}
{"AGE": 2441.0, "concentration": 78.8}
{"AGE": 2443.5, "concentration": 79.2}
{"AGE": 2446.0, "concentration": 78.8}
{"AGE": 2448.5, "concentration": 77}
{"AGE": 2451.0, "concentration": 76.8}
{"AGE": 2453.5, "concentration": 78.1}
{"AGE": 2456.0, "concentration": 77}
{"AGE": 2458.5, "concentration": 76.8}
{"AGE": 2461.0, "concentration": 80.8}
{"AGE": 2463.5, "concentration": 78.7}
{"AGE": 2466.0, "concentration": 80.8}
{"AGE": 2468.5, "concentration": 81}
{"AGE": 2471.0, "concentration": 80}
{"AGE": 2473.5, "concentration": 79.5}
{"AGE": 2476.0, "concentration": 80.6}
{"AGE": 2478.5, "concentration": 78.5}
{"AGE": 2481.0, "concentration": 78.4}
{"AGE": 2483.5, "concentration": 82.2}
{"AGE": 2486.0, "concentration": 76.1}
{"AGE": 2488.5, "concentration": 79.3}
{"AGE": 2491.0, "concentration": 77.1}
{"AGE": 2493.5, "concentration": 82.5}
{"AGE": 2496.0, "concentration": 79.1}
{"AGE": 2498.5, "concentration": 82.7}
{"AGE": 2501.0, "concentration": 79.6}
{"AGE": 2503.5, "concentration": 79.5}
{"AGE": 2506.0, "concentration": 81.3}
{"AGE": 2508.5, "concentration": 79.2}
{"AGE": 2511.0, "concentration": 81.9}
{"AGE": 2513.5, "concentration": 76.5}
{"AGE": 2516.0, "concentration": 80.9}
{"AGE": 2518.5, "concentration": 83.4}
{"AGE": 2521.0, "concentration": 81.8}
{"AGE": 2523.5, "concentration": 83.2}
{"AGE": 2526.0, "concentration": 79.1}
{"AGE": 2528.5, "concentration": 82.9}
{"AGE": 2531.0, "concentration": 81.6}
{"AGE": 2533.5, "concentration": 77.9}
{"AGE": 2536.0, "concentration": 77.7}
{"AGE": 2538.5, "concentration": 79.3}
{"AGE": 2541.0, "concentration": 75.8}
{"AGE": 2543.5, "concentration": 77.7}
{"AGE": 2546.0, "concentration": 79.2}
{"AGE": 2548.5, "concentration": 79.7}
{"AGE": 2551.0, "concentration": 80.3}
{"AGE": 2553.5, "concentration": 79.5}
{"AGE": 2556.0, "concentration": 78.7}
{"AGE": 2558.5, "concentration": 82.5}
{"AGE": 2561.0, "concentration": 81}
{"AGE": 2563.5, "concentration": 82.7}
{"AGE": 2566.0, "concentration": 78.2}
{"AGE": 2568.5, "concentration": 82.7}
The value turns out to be 5908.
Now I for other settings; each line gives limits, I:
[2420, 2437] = 5791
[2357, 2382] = 5965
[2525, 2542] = 5950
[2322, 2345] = 3414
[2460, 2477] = 6304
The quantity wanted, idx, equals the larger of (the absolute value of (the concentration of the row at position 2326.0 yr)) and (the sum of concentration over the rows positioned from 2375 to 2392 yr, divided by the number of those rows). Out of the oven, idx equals 79.8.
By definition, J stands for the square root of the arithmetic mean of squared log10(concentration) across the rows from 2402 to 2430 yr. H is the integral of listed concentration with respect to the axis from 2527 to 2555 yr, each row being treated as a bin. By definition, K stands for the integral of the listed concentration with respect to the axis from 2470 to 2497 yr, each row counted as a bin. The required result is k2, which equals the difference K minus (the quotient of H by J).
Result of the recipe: 982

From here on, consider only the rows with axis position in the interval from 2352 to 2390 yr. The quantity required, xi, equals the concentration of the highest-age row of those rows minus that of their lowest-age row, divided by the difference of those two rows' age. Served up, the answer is 0.257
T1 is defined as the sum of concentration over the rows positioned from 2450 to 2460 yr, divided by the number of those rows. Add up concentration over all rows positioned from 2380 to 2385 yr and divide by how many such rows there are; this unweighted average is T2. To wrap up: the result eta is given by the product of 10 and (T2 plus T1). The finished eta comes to 1558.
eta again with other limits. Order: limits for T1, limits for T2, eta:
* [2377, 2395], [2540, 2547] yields 1571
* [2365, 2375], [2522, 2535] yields 1603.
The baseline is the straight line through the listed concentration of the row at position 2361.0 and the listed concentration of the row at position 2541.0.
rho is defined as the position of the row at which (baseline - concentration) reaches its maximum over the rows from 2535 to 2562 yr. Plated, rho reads 2541.0 yr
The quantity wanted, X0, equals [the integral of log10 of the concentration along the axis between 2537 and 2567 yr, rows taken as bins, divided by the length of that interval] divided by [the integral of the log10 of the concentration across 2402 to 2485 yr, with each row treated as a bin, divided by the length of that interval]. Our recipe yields 1.00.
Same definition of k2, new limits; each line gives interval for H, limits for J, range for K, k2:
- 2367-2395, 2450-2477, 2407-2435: 1061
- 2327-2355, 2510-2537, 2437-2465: 1221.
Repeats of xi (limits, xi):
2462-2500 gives 0.114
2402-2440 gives -0.391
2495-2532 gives 0.071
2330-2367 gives 0.126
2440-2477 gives 0.051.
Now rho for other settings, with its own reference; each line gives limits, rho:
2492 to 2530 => 2513.5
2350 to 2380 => 2351.0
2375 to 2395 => 2378.5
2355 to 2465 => 2356.0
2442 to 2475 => 2451.0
